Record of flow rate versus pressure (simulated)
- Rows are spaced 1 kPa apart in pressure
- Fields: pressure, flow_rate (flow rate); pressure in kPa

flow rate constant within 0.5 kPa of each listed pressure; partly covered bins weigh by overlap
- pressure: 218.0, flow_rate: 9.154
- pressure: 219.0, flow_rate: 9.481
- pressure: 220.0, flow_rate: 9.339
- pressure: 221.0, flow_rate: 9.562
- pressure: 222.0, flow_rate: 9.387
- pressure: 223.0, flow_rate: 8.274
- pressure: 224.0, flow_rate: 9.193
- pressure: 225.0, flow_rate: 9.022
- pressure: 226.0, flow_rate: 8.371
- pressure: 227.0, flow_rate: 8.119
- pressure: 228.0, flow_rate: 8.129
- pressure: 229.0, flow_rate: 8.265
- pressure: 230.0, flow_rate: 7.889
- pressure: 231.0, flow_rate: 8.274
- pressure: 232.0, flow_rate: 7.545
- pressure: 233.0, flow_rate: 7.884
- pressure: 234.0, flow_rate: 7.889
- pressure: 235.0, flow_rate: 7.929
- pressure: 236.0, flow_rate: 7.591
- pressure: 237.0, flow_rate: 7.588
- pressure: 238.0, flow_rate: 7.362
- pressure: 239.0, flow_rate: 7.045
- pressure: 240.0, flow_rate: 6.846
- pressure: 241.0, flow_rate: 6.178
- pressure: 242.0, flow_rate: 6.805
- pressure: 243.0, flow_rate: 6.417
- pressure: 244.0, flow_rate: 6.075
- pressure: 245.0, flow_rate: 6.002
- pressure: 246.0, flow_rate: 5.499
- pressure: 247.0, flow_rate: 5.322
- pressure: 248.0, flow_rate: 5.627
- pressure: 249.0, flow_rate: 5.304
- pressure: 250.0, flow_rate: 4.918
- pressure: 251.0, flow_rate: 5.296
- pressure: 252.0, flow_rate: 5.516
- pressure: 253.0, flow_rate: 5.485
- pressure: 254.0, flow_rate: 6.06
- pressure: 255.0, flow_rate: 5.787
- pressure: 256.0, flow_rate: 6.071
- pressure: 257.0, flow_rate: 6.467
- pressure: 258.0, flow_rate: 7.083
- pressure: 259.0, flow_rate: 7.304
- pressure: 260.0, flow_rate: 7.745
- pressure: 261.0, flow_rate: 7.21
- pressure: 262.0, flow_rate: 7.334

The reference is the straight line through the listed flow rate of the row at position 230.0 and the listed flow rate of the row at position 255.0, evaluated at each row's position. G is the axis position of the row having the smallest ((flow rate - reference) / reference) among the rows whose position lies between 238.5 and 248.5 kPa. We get 247.0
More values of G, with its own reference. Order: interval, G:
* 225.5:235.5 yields 232.0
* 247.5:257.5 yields 250.0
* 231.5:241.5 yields 241.0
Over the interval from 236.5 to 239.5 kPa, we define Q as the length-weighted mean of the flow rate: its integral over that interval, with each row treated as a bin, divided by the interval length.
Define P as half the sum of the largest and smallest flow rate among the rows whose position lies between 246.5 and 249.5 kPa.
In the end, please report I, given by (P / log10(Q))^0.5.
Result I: 2.5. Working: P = 5.5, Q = 7.3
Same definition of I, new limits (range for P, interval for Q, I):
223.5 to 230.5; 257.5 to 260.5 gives 3.1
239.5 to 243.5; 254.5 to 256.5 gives 2.9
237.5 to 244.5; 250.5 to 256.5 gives 3.0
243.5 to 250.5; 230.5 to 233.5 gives 2.5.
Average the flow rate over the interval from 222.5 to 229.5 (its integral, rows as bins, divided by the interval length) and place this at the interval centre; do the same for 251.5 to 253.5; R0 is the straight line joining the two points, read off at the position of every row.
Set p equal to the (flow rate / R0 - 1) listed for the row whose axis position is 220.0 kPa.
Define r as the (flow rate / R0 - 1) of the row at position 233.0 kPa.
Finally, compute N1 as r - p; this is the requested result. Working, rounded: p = 0.02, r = 0.02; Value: 0.00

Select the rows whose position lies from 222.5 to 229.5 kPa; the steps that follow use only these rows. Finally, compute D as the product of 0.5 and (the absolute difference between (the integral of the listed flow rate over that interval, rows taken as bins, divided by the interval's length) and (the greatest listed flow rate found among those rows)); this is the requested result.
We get 0.36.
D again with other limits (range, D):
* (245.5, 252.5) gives 0.14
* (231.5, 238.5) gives 0.12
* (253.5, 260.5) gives 0.55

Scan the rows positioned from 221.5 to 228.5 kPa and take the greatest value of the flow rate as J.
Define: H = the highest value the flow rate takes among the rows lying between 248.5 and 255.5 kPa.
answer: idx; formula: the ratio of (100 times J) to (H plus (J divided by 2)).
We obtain 87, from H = 6.06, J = 9.387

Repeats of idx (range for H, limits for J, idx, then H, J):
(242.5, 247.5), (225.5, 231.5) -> 79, 6.417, 8.371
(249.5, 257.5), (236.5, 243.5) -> 74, 6.467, 7.588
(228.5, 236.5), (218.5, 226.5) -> 73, 8.274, 9.562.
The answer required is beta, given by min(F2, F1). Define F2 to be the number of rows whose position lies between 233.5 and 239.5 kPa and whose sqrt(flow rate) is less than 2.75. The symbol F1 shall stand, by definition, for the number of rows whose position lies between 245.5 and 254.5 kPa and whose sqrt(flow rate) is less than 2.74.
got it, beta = 2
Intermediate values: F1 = 9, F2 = 2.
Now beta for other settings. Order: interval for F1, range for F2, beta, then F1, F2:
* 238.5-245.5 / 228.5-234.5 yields 1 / 7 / 1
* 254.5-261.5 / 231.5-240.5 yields 4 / 6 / 4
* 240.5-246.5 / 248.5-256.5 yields 6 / 6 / 8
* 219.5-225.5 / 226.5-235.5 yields 0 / 0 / 1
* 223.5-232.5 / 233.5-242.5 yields 0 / 0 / 5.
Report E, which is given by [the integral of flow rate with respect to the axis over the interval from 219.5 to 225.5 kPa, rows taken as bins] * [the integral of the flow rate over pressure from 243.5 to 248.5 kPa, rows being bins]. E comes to 1563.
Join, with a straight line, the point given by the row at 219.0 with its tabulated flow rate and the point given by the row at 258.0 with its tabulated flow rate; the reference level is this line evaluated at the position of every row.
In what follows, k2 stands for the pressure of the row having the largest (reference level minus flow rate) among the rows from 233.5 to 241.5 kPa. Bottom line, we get 241.0 kPa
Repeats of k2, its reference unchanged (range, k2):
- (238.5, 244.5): 241.0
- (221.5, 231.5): 223.0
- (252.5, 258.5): 253.0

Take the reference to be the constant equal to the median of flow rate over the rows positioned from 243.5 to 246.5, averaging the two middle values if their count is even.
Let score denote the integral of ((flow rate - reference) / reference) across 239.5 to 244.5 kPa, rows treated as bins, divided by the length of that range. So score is 0.1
